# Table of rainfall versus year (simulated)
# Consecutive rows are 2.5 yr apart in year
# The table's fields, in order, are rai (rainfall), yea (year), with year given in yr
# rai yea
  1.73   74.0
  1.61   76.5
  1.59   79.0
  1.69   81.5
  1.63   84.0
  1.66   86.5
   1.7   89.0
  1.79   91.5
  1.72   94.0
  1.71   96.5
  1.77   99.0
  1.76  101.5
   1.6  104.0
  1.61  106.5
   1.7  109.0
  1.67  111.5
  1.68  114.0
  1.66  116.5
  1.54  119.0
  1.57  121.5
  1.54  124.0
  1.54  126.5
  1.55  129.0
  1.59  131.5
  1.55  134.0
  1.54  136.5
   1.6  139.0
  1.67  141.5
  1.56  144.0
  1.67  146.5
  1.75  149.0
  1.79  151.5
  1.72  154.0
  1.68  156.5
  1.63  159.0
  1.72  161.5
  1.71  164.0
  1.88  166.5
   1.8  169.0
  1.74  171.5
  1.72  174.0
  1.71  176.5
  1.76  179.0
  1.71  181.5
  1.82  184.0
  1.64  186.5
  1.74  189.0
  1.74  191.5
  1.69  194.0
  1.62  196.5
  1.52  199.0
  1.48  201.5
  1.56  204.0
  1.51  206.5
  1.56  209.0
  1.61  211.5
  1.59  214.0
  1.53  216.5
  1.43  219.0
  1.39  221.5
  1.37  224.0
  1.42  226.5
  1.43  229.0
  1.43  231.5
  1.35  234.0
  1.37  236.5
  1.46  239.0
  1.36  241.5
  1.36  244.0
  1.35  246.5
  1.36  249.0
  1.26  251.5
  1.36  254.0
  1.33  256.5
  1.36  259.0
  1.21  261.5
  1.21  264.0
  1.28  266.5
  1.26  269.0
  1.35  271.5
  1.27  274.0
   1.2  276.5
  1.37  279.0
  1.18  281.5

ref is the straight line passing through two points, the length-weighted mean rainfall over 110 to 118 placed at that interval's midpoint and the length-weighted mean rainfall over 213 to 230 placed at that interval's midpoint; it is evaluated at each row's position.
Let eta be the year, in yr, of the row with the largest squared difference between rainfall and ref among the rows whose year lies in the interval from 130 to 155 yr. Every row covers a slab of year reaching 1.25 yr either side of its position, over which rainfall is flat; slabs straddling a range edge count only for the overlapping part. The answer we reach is 151.5 yr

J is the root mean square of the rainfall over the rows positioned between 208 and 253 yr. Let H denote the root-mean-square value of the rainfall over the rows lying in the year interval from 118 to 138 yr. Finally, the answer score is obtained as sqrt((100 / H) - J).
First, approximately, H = 1.55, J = 1.43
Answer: 7.9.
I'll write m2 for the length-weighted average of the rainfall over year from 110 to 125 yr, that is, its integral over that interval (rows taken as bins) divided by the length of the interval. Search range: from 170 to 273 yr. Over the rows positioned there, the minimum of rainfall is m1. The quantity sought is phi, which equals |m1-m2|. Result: 0.40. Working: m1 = 1.21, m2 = 1.61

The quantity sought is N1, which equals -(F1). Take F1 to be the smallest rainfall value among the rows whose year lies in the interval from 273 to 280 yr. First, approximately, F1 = 1.2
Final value -1.20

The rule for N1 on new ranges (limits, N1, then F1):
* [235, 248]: -1.35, 1.35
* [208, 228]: -1.37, 1.37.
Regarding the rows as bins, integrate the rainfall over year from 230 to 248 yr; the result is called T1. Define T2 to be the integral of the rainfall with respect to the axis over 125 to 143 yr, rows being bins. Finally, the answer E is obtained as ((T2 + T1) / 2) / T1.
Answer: 1.07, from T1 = 24.9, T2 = 28.4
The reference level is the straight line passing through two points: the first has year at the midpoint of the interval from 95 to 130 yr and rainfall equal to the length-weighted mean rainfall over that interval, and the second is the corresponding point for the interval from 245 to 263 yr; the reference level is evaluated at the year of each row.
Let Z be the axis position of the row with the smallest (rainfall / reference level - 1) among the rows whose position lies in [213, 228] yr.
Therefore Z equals 224.0 yr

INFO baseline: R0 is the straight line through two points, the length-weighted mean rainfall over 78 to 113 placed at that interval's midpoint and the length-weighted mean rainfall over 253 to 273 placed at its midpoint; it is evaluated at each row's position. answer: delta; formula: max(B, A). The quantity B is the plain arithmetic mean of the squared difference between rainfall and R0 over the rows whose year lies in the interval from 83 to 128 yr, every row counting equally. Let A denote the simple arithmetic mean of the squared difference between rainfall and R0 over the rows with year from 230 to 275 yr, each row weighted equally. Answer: 0.004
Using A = 0.0027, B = 0.004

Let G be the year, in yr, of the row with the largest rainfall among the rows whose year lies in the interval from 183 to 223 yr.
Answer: 184.0 yr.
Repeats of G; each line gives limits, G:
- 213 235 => 214.0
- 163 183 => 166.5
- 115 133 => 116.5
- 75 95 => 91.5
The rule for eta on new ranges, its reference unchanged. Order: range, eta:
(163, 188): 166.5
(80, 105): 84.0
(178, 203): 184.0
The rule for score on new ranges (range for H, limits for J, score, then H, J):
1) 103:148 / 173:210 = 7.8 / 1.60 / 1.66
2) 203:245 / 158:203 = 8.2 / 1.46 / 1.70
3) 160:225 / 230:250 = 7.7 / 1.64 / 1.38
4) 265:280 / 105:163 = 8.7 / 1.29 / 1.63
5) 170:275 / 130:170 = 8.1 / 1.49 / 1.68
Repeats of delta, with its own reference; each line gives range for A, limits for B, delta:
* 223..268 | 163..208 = 0.051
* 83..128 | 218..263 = 0.004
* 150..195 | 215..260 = 0.056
